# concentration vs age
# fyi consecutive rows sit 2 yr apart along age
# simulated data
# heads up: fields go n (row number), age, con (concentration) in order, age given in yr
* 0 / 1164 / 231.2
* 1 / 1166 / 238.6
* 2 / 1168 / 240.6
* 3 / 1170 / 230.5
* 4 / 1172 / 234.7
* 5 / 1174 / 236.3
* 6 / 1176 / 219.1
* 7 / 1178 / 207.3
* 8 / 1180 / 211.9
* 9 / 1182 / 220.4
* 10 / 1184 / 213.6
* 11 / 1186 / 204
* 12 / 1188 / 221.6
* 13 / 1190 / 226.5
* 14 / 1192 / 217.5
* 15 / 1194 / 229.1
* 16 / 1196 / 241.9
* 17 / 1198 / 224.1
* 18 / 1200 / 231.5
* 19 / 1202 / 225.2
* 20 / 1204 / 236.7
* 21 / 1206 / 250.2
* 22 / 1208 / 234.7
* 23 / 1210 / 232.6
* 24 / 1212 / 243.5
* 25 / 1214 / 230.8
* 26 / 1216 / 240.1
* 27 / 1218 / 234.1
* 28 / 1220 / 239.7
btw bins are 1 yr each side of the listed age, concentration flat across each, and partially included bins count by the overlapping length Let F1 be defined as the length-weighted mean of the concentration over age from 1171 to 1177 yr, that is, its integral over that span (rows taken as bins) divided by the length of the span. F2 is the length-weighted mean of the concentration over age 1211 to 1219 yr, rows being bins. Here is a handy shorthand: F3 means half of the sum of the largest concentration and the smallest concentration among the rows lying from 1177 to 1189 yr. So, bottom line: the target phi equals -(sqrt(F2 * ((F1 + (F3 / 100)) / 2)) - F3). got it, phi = 47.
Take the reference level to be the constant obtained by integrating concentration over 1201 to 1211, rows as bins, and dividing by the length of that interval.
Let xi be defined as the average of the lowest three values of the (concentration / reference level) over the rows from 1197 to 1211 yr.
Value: 0.96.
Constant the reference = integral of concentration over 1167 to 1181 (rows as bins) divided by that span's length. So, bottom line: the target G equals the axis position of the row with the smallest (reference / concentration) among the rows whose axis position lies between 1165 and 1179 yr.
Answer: 1168 yr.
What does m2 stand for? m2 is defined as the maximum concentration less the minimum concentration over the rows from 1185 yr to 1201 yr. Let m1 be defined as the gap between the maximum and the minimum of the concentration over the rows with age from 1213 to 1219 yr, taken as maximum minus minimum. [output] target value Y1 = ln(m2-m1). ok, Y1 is 3.4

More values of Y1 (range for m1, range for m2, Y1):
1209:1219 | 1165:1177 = 2.2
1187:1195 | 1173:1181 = 2.9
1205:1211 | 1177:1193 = 1.6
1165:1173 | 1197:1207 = 2.8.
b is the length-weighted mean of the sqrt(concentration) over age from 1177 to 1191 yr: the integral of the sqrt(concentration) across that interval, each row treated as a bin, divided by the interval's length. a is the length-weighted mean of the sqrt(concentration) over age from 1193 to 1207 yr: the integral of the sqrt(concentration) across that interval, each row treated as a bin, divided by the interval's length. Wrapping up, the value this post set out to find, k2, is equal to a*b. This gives 224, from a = 15.3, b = 14.7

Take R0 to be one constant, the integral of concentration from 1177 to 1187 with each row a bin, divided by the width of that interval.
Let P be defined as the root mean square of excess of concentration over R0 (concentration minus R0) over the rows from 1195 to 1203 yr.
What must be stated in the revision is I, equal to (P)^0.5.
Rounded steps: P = 20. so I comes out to 4.5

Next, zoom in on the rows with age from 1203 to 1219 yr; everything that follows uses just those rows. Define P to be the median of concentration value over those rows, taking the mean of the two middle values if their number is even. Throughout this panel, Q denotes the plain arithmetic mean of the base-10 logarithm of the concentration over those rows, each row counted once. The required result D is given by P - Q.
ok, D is 233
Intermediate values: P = 236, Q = 2.38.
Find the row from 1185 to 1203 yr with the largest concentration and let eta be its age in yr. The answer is 1196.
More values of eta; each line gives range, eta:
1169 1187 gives 1174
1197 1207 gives 1206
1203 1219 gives 1206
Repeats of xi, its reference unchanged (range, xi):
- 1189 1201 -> 0.94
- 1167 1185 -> 0.89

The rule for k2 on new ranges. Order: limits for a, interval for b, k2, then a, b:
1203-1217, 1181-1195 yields 228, 15.4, 14.8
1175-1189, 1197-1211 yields 224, 14.6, 15.3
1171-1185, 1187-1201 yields 224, 14.8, 15.1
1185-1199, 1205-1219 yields 231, 14.9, 15.4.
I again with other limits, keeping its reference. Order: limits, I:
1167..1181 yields 4.3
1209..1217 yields 5.1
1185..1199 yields 4.0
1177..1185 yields 2.2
